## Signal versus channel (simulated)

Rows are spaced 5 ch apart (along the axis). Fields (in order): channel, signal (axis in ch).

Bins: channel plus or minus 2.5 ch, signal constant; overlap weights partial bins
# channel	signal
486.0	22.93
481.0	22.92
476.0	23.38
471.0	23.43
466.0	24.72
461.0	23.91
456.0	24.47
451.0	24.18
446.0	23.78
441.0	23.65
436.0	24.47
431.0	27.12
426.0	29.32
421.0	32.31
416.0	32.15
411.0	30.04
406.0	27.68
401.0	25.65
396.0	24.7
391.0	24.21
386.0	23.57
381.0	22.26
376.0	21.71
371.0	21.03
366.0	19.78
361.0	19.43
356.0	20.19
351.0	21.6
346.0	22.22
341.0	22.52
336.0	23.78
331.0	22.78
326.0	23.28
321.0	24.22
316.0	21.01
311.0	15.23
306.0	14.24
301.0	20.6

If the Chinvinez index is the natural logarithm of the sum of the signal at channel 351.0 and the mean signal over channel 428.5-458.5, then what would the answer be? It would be 3.83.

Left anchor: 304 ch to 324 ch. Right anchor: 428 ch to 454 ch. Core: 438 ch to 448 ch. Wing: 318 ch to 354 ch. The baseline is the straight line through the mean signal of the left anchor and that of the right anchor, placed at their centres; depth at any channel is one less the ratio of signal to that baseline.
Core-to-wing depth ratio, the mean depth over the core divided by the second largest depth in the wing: 0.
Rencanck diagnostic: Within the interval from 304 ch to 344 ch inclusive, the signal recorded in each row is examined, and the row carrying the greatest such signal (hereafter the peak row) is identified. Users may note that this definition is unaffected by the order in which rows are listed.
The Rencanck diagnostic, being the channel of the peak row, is 321.0 ch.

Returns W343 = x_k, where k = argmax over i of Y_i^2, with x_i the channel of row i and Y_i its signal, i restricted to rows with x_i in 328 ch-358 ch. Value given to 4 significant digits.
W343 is 336.0 ch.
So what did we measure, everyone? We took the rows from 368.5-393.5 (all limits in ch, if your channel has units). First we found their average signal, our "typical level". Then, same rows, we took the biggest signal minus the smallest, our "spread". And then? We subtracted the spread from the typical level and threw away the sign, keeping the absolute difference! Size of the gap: 19.4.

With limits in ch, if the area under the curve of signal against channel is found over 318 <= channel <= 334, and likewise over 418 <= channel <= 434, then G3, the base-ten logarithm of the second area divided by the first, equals 0.10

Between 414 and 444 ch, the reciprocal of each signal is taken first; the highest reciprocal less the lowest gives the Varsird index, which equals 0.0113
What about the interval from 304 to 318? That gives 0.0226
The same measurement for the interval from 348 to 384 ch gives 0.0065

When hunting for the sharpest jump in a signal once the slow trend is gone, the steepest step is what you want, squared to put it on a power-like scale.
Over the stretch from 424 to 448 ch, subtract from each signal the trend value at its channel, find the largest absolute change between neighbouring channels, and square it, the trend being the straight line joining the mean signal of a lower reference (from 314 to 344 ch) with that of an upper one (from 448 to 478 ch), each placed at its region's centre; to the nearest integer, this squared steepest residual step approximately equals 7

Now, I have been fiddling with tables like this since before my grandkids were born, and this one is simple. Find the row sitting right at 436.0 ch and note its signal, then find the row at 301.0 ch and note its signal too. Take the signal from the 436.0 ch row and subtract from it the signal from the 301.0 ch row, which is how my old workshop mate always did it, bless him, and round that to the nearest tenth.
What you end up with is 3.9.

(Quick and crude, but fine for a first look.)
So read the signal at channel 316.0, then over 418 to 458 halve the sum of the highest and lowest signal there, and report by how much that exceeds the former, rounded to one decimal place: 7.0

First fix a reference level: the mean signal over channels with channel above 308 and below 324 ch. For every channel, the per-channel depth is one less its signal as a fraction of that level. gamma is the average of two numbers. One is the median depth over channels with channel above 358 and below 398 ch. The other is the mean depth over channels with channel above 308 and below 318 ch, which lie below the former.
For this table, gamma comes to 0.01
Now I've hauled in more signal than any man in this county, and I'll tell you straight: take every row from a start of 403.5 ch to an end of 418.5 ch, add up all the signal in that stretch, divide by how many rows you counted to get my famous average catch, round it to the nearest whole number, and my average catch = 30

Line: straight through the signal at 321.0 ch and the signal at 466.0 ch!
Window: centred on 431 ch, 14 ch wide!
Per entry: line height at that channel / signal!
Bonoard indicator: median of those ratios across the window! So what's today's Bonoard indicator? 0.907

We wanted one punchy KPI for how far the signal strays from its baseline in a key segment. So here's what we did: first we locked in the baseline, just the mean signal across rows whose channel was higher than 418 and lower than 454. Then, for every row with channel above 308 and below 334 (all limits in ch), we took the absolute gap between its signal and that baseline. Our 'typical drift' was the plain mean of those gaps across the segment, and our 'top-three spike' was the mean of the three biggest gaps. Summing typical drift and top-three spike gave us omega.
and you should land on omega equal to 12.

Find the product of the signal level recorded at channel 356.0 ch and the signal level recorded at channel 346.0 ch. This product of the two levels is 449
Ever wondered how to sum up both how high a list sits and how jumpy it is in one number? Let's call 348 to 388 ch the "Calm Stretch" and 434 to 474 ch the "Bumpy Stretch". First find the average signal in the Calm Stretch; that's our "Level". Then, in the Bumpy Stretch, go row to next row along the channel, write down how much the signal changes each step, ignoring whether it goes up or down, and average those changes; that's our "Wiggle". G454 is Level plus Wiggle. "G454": 21.8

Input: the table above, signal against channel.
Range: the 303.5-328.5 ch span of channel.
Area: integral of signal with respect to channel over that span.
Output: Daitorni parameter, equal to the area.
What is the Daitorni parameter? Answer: 490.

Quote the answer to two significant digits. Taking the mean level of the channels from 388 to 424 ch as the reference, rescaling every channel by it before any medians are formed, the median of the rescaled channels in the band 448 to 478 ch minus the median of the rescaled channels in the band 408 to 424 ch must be -0.29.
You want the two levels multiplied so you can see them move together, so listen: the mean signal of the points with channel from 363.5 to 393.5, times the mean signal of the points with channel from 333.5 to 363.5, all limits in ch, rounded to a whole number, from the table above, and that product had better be 478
